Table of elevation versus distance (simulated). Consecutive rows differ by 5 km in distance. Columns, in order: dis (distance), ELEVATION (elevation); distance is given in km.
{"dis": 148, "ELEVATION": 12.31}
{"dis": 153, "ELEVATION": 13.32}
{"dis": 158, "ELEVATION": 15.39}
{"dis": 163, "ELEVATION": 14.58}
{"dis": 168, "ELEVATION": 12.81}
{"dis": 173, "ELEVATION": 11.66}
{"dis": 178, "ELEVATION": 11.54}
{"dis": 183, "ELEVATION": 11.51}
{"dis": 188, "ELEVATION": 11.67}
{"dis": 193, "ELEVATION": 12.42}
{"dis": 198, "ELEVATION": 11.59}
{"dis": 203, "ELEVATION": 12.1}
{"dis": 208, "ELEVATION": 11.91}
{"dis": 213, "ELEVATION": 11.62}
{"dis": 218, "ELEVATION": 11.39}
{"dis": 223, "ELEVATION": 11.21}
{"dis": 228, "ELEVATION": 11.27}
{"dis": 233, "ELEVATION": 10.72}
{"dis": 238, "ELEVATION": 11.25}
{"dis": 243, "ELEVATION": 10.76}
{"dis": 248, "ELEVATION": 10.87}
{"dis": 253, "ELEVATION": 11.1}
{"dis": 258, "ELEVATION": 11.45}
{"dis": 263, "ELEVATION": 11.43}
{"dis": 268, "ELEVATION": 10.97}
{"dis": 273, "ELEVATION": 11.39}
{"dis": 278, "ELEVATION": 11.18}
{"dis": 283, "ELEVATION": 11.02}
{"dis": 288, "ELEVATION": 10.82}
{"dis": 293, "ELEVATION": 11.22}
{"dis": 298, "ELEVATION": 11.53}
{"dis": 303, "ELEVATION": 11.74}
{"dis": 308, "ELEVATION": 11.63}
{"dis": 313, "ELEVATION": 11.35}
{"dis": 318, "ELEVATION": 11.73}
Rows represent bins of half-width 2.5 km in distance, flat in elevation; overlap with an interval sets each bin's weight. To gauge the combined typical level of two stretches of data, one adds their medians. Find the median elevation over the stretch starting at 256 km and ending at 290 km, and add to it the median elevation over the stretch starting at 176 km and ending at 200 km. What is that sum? 22.8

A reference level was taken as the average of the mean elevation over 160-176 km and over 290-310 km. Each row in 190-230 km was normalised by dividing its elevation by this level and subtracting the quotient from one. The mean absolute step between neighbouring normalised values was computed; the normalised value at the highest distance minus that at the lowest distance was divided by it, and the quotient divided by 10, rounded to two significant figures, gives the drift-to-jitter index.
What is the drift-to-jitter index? 0.35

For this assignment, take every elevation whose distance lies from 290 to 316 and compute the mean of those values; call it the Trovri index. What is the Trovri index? 11.5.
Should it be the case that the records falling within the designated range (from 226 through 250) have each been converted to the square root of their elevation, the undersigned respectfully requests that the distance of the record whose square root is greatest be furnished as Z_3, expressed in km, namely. 228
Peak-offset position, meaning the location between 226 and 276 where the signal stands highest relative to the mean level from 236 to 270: 258 km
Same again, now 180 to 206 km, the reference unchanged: 193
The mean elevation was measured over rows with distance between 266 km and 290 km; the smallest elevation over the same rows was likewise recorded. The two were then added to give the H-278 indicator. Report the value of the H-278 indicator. 21.9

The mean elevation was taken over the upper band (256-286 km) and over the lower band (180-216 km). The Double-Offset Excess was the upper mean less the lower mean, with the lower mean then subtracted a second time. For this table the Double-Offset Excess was -12.4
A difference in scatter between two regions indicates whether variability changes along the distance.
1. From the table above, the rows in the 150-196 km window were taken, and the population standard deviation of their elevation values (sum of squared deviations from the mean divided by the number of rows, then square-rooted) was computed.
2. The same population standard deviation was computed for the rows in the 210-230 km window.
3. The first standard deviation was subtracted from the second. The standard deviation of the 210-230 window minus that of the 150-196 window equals -1.2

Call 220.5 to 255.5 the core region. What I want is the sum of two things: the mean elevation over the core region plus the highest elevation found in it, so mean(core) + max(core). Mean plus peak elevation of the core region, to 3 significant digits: 22.3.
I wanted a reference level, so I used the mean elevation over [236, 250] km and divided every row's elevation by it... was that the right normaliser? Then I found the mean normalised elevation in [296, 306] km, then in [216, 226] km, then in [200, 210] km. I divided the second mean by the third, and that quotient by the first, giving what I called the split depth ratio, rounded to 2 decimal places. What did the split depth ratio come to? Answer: 0.89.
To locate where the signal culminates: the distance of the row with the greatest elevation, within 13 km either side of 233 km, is 228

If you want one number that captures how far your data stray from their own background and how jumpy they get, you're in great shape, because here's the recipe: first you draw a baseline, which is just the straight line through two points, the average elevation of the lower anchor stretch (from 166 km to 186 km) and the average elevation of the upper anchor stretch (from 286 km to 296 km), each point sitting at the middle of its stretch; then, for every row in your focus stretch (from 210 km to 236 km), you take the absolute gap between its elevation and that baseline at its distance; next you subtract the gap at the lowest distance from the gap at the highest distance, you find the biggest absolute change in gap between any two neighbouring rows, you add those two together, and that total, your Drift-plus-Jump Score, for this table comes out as 1.2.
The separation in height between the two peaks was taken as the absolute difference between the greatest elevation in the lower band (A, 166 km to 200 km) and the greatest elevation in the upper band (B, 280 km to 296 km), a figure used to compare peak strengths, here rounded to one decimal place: 1.6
